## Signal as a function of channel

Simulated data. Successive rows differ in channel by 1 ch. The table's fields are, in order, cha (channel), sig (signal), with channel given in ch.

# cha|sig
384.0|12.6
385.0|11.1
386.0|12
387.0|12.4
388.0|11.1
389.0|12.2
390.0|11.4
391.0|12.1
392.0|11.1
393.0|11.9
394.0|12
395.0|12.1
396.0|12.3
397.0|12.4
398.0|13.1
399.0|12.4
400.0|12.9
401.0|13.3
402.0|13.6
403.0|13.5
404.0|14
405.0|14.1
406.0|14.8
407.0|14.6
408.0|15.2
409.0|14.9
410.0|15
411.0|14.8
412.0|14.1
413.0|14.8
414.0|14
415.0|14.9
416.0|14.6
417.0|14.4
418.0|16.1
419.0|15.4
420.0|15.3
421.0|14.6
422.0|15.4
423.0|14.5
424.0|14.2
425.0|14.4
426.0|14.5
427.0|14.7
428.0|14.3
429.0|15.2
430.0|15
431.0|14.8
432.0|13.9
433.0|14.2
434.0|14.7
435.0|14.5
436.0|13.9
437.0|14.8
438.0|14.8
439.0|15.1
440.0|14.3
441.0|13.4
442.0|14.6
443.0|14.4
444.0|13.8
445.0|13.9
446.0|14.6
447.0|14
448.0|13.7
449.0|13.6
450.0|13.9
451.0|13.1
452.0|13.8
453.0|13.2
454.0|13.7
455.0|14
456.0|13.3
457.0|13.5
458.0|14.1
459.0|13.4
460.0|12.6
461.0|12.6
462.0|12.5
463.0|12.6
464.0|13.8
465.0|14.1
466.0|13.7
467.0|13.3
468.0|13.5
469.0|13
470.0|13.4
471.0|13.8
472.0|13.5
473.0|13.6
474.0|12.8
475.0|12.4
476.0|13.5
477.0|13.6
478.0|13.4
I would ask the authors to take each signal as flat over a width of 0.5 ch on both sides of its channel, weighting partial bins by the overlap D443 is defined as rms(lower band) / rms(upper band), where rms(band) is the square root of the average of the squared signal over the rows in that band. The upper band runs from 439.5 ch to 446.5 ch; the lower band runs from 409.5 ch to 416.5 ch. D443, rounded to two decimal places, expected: 1.03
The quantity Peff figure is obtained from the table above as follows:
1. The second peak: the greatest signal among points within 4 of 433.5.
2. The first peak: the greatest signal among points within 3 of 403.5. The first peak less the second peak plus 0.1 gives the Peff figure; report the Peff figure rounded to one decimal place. -0.1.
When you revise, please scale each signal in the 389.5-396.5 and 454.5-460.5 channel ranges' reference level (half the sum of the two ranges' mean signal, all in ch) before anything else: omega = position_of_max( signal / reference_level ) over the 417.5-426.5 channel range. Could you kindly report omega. 418.0 ch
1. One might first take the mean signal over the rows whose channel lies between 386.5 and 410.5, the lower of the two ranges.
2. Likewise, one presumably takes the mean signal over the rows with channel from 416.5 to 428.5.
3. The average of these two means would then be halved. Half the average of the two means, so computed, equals 6.96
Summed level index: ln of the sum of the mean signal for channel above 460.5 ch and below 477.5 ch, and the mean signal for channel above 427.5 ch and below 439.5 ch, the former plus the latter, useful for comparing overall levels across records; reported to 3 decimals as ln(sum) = 3.328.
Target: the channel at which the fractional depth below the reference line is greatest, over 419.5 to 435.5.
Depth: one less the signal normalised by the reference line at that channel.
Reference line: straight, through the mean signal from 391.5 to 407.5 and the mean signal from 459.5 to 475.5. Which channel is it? 432.0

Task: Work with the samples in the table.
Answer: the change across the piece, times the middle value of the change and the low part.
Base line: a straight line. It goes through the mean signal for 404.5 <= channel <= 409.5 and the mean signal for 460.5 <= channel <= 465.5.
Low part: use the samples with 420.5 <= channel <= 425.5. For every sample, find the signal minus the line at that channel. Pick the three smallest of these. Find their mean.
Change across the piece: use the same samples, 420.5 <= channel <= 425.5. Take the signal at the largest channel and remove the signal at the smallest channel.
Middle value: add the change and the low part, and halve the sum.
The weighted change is 0.01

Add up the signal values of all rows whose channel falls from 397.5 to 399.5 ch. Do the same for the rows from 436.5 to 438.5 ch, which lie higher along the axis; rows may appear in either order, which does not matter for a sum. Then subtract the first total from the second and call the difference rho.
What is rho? 4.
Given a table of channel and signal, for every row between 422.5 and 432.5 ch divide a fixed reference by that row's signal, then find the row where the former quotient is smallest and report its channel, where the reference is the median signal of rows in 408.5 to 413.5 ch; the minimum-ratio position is 429.0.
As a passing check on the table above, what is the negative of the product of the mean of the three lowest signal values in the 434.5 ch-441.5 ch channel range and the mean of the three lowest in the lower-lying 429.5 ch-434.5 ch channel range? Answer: -198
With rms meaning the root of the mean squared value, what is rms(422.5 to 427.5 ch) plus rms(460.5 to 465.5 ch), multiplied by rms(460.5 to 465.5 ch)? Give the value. 363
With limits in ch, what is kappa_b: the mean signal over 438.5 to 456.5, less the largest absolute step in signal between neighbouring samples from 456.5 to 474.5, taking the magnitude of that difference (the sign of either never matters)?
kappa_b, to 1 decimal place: 12.7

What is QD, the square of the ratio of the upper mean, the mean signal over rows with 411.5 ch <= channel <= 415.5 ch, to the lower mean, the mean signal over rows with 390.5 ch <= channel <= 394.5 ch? 1.51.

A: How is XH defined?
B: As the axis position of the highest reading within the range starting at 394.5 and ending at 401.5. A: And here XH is 401.0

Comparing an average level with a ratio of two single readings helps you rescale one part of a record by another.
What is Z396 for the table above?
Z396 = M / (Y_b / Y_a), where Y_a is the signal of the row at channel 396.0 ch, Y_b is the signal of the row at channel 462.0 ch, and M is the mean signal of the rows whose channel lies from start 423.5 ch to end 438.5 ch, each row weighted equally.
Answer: 14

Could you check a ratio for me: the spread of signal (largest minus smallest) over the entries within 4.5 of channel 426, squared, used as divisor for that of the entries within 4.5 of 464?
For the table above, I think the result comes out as 1.1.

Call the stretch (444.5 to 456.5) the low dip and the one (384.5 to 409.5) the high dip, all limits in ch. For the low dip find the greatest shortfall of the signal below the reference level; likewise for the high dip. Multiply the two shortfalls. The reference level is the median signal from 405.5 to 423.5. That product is 6.3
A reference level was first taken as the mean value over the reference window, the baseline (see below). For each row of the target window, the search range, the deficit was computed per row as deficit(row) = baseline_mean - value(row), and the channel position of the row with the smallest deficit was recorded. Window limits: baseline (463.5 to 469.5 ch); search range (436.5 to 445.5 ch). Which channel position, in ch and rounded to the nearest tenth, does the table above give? 439.0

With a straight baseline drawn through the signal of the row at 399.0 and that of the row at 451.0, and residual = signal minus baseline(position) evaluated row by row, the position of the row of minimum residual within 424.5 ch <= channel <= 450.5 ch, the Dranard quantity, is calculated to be 441.0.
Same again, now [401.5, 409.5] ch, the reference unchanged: 403.0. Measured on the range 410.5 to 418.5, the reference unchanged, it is 414.0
